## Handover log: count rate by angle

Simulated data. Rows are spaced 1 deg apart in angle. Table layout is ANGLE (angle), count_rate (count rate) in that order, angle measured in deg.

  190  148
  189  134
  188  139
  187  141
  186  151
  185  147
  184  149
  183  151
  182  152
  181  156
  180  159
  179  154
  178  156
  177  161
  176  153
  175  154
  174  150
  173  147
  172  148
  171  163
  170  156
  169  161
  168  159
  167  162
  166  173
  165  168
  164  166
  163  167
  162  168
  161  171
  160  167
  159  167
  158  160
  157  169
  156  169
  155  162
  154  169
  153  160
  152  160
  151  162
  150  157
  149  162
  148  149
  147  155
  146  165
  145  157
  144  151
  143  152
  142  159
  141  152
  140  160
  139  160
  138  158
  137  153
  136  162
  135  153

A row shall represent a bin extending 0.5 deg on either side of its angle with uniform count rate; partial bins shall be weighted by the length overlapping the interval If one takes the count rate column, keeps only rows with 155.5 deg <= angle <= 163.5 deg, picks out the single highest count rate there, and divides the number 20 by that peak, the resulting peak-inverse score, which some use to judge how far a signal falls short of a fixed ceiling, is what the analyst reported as 0.117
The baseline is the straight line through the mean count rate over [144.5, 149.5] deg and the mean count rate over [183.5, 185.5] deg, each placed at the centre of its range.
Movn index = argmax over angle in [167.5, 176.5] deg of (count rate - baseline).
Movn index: 171 deg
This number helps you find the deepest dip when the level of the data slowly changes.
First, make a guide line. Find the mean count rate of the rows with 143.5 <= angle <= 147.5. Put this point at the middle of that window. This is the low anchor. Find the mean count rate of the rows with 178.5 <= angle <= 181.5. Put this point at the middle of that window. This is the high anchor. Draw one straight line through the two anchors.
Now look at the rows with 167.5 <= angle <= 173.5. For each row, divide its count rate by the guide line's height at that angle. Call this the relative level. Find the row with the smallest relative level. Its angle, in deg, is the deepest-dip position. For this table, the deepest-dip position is 173 deg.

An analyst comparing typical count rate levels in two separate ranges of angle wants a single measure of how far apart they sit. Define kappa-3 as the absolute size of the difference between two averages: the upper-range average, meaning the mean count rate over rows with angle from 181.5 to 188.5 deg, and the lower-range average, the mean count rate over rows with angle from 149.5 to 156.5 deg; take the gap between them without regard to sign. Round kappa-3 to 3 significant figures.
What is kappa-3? 15.6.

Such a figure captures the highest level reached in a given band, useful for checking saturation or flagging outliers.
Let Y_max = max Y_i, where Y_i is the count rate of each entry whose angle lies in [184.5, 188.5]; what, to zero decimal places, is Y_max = 151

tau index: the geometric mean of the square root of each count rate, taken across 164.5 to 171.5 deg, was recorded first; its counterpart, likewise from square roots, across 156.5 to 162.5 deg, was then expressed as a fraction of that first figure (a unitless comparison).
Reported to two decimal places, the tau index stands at 1.01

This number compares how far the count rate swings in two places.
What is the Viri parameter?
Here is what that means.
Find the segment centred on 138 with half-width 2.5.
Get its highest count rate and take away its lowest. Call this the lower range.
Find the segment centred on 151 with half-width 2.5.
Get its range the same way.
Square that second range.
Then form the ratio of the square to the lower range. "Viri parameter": 3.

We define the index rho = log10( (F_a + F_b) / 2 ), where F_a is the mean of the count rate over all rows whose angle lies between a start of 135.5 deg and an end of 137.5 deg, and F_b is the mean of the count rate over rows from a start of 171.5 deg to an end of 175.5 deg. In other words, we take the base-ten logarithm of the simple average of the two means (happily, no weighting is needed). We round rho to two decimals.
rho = 2.19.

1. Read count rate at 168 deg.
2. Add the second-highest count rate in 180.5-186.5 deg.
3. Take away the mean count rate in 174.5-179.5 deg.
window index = 155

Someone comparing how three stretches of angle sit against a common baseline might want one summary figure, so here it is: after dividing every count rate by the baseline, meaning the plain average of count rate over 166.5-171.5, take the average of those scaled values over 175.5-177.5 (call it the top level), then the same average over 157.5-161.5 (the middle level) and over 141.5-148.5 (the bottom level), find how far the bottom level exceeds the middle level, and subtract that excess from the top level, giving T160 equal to 1.05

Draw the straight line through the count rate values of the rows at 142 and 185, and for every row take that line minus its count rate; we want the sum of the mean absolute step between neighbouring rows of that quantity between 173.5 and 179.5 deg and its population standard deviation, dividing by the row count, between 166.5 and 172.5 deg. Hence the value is 8.75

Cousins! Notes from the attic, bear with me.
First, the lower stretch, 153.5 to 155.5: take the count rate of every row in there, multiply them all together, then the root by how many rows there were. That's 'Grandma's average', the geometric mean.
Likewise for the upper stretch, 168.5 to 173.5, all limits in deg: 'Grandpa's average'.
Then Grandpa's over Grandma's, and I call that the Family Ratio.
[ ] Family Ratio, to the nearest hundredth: 0.94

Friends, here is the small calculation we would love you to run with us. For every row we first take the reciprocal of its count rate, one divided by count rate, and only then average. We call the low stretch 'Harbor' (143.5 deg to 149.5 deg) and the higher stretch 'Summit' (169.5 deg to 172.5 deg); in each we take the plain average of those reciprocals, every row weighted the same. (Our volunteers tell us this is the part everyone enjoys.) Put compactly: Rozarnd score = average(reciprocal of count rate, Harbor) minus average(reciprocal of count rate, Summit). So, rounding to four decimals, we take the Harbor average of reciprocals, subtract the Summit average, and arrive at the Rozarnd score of 0.0000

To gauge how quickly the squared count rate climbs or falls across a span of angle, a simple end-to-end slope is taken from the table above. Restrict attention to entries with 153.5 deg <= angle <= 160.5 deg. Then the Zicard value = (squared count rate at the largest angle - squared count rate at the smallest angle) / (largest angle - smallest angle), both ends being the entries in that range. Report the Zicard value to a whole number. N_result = -112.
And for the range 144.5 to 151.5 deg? 266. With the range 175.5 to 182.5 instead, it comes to -51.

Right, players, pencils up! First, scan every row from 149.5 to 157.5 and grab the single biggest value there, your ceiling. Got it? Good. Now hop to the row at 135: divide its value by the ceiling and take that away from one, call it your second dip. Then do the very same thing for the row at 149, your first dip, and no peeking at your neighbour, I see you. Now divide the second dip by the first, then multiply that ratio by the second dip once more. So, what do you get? 0.22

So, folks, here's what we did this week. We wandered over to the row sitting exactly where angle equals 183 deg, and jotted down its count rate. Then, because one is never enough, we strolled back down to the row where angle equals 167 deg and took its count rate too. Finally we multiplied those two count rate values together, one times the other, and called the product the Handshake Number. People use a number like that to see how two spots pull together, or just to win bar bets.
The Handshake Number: 24462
